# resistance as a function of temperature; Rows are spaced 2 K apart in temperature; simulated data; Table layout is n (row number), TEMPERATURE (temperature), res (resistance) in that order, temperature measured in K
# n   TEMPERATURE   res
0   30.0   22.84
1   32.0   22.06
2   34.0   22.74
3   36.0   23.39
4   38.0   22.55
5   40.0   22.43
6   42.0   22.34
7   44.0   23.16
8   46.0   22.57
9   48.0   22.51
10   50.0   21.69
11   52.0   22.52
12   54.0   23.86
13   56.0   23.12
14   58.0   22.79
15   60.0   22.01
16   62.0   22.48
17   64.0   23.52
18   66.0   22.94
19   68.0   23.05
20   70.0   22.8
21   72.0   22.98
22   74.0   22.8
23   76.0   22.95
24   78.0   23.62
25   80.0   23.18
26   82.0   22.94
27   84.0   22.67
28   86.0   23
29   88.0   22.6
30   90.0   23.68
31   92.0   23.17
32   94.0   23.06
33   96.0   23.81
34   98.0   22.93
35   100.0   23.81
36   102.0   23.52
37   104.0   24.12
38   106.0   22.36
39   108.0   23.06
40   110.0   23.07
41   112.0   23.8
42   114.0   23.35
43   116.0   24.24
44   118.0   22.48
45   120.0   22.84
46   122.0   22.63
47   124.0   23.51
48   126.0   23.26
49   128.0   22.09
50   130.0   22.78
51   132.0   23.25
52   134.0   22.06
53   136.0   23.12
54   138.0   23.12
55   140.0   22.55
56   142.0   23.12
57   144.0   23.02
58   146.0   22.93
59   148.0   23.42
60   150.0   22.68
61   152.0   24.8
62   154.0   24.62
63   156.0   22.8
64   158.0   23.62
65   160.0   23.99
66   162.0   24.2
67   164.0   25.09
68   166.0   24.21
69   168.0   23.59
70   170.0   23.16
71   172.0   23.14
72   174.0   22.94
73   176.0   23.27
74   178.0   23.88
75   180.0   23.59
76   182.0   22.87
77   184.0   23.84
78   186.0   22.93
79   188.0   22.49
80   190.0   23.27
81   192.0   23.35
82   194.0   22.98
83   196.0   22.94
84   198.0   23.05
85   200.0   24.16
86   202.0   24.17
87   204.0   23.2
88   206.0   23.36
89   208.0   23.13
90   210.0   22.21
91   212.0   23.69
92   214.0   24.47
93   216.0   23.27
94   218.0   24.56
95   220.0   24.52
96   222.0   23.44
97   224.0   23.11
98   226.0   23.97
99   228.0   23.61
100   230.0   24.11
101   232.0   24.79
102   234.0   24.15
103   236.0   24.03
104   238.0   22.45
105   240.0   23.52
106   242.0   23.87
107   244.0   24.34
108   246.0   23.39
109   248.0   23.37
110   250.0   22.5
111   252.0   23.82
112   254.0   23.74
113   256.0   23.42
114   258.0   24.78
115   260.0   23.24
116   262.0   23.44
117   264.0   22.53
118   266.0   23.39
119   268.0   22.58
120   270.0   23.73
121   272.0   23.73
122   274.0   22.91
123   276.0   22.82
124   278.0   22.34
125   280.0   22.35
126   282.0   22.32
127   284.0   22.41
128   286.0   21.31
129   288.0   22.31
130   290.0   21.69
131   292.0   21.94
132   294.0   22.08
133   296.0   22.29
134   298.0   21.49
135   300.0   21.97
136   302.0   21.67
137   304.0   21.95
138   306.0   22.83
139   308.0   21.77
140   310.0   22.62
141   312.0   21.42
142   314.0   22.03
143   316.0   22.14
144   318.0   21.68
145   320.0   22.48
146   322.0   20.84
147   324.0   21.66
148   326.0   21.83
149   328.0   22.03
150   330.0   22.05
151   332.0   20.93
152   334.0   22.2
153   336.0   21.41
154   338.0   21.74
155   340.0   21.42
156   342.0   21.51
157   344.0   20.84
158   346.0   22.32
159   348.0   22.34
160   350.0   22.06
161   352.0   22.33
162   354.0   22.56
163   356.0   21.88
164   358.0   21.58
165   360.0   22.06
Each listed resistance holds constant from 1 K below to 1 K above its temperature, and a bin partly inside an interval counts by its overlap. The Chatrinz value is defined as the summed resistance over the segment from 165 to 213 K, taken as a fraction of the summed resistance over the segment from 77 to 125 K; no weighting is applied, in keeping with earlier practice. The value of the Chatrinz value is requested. 1.00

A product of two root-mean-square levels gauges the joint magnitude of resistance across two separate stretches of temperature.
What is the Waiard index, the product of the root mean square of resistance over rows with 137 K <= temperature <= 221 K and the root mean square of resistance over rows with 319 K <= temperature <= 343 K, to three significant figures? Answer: 509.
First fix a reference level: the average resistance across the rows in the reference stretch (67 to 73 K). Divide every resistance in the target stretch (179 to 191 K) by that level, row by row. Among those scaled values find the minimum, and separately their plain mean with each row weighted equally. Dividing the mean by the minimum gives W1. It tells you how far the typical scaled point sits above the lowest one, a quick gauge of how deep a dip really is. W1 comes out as 1.03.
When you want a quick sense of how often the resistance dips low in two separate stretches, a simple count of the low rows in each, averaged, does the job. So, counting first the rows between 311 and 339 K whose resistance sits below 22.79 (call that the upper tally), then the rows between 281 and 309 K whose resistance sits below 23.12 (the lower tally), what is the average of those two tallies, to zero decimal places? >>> 14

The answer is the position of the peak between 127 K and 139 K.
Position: 132.0 K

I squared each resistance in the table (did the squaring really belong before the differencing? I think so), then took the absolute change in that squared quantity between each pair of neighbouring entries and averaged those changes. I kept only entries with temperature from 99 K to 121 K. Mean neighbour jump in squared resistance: 35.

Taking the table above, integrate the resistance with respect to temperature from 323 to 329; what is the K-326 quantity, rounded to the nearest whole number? 131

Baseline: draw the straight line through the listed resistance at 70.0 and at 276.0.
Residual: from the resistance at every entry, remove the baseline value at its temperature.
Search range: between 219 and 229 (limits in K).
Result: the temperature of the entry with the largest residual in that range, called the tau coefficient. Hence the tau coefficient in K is 220.0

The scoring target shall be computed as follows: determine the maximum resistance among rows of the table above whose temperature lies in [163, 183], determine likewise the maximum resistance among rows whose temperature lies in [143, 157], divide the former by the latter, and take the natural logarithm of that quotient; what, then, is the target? 0.012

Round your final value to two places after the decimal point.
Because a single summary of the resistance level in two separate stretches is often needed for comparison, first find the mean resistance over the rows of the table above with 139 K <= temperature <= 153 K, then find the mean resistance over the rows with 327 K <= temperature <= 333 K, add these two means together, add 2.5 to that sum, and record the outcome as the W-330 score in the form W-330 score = 47.39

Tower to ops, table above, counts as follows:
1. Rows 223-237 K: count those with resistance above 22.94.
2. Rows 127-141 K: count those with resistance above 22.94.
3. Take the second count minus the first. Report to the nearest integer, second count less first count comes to -4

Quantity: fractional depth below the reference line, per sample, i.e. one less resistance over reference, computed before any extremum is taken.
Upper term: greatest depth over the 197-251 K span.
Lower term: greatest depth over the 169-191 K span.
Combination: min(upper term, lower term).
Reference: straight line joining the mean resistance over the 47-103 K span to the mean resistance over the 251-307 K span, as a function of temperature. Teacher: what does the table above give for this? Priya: 0.015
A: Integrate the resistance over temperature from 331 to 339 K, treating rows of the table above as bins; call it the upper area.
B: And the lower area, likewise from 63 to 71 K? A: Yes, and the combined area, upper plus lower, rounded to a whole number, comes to 357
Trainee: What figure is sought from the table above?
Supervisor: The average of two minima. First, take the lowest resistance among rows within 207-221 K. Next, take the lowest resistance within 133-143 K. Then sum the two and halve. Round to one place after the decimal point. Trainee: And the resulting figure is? 22.1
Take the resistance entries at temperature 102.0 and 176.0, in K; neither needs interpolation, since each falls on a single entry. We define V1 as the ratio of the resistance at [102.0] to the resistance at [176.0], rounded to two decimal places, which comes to 1.01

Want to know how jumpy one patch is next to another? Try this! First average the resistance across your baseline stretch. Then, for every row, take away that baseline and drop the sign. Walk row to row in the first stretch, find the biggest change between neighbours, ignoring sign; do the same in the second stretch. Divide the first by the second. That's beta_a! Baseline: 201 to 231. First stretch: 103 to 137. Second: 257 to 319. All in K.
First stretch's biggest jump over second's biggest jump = 0.99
